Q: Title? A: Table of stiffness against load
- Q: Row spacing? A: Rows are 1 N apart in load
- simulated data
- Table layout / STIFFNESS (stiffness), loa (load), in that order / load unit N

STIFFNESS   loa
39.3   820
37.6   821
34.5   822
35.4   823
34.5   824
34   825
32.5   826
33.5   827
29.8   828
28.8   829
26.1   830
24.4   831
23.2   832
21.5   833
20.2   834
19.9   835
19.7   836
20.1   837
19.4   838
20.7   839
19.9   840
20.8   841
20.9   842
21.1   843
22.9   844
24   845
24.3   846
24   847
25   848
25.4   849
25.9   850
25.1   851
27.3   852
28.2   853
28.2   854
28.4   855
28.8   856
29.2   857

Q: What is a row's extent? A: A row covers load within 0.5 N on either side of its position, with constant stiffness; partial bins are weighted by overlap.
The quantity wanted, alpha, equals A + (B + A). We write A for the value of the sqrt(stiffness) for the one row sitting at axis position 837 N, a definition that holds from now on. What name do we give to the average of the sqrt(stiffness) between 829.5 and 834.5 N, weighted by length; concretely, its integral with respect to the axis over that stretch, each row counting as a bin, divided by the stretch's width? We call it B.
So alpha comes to 13.8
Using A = 4.5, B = 4.8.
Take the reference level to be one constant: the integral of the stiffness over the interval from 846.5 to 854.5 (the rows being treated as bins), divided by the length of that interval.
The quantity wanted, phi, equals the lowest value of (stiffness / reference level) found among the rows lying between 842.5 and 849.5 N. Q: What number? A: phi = 0.81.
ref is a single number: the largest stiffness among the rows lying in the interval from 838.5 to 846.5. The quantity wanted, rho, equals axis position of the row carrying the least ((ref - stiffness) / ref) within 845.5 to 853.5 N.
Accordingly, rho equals 853 N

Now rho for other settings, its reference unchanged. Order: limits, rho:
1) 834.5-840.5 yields 839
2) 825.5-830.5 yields 827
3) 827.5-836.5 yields 828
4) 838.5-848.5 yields 848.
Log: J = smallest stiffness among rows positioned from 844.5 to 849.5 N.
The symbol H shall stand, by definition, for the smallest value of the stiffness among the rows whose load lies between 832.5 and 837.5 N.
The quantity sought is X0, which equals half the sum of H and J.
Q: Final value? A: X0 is 22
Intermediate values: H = 19.7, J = 24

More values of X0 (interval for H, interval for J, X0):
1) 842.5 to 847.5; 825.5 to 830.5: 24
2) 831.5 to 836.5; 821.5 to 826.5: 26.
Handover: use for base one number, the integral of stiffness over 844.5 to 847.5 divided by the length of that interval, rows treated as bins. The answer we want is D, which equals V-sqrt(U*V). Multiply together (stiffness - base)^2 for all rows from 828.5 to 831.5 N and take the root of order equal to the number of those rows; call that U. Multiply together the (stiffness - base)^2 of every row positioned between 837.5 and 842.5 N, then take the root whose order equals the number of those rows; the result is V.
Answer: 9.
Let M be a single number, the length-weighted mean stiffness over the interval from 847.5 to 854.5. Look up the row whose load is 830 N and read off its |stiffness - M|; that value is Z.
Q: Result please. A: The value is 0.3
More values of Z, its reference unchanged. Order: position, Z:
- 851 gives 1.3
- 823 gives 9.0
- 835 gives 6.5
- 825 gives 7.6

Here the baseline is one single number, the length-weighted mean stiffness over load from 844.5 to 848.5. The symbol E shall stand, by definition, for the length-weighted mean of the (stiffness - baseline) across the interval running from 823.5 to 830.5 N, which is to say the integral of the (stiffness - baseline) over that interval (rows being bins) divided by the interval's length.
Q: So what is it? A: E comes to 7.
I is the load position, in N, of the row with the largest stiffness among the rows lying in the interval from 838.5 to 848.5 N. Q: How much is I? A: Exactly 848 N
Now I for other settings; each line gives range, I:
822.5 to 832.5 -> 823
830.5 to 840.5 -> 831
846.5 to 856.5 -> 856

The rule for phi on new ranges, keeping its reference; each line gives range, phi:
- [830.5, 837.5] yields 0.75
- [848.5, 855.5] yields 0.96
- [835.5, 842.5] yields 0.74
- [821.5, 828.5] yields 1.14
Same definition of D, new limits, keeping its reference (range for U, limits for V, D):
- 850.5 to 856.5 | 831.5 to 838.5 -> 0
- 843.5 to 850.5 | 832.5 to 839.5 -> 13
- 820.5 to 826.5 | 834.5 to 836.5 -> -27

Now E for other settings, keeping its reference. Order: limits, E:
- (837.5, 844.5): -4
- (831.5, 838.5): -4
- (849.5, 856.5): 3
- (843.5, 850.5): 0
